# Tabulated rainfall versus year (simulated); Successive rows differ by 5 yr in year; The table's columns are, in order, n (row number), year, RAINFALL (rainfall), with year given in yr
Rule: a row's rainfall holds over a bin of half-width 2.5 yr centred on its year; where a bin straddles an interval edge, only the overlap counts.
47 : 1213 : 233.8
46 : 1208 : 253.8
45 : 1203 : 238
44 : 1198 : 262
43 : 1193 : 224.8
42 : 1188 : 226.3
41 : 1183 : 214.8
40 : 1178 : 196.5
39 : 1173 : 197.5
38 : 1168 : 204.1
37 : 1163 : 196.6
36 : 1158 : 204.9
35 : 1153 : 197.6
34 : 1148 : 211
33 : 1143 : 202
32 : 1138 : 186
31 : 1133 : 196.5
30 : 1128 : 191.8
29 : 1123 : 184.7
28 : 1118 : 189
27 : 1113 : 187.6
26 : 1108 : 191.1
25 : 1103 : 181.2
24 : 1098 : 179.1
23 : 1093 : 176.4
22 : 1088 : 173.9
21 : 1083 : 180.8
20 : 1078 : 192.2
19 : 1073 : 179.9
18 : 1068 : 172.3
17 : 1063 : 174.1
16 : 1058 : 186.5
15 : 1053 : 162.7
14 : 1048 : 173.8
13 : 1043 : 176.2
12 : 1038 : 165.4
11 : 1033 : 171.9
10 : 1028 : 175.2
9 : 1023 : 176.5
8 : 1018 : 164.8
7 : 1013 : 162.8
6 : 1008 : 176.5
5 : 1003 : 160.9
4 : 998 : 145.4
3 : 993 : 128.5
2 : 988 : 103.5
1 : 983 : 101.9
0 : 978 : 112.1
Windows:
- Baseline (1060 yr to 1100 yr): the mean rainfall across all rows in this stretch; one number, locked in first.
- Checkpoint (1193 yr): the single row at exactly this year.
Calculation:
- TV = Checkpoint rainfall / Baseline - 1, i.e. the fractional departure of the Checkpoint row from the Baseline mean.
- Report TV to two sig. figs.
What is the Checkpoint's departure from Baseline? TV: 0.26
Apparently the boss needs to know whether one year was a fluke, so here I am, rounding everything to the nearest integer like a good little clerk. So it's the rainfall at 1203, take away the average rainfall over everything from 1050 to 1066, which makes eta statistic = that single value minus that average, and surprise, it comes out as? 64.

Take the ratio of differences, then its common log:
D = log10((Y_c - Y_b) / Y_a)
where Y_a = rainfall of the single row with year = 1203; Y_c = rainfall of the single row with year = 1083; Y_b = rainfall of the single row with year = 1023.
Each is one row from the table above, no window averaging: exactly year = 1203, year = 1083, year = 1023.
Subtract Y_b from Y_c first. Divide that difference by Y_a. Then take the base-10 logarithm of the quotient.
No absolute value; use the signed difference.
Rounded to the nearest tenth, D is -1.7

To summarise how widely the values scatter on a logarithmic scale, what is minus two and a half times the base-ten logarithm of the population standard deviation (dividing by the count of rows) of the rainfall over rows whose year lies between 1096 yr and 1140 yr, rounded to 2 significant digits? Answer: -1.8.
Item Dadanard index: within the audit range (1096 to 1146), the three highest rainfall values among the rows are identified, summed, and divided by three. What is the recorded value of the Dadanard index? 197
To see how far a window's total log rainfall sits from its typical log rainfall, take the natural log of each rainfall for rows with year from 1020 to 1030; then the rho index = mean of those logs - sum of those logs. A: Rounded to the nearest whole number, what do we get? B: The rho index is -5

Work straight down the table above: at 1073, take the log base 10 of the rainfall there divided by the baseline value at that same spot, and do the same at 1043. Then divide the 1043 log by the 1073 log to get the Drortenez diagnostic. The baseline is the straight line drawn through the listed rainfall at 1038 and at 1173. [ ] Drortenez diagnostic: 1.6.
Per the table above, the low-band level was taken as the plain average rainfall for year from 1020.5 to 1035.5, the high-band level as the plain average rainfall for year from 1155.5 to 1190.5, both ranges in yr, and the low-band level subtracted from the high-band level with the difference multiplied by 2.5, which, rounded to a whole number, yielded 78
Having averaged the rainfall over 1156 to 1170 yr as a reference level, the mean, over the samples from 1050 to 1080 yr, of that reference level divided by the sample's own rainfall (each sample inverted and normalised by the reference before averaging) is 1.14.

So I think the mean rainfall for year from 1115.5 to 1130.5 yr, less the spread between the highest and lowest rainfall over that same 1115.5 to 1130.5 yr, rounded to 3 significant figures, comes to 181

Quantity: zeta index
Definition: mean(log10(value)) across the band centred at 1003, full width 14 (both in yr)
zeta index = 2.21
